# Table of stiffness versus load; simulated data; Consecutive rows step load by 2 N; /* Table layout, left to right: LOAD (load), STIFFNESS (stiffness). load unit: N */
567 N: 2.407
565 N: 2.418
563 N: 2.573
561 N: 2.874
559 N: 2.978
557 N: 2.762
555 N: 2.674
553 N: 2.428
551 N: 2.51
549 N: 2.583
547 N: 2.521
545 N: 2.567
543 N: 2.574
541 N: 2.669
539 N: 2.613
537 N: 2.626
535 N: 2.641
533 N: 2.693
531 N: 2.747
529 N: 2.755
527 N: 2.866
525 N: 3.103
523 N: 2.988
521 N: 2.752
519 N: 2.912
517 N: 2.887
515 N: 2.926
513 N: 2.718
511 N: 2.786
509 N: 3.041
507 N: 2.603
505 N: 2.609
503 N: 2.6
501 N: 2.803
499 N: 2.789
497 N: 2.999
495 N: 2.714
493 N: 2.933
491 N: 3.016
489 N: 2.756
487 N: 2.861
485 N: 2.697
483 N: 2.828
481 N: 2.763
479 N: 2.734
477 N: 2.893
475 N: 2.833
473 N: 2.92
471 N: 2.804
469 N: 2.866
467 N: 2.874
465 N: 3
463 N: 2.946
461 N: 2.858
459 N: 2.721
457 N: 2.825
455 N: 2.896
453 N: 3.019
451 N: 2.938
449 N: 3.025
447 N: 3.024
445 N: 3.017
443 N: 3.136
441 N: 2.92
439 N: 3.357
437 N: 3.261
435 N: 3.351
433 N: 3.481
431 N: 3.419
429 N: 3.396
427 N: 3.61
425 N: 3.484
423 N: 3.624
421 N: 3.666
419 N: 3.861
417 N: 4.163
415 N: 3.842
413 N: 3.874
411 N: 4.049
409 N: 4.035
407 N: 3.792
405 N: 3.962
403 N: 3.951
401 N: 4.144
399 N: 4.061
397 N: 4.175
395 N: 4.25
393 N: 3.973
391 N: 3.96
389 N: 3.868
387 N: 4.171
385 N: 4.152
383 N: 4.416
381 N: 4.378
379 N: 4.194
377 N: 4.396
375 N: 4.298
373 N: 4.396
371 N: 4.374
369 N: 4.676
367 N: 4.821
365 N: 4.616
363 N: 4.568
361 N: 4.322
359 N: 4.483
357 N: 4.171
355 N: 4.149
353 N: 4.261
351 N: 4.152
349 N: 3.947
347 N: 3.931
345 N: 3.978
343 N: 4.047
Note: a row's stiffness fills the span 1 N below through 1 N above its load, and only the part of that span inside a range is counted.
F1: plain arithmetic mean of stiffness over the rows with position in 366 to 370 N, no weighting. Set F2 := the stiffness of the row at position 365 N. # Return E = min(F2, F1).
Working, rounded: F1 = 4.75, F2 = 4.616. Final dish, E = 4.62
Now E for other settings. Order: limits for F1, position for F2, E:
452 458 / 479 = 2.73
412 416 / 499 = 2.79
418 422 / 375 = 3.76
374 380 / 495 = 2.71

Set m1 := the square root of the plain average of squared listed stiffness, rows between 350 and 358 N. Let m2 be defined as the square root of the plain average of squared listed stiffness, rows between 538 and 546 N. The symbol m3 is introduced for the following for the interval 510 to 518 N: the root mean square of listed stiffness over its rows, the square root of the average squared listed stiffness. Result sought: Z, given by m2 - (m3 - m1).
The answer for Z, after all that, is 4.0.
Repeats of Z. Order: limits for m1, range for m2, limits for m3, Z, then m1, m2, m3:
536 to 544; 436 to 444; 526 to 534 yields 3.0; 2.62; 3.2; 2.8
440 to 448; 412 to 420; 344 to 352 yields 3.0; 3.03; 3.9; 4.0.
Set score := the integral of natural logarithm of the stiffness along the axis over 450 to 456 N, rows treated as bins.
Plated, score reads 6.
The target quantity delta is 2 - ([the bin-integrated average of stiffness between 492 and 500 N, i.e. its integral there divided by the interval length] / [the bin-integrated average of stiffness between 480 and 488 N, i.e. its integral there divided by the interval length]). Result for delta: 1.0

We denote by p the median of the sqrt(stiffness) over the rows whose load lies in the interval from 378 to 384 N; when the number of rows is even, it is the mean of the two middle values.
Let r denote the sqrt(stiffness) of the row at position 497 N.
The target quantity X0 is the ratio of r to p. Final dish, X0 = 0.83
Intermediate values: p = 2.09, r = 1.73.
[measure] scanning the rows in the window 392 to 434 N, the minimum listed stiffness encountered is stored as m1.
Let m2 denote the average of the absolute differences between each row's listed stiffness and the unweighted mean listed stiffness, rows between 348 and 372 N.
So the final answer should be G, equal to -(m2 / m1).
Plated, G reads -0.062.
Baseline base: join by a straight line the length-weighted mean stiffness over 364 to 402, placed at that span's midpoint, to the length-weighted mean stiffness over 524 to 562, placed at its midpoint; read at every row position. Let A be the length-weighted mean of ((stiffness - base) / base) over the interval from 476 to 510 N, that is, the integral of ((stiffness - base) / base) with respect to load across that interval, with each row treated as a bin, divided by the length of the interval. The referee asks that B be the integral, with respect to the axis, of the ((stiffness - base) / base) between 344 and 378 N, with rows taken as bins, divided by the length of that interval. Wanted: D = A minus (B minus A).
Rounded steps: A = -0.12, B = -0.037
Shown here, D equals -0.20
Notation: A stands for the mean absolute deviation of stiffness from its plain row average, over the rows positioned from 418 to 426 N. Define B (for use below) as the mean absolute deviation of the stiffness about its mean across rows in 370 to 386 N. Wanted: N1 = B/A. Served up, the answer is 0.8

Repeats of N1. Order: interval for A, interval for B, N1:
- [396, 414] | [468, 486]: 0.6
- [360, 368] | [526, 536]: 0.4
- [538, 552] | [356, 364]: 3.6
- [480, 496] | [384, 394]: 1.2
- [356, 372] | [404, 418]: 0.6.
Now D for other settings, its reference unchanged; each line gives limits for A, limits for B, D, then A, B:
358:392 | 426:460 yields 0.15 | 0.00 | -0.149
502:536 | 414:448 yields 0.01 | -0.04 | -0.095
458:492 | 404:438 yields -0.26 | -0.15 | -0.053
